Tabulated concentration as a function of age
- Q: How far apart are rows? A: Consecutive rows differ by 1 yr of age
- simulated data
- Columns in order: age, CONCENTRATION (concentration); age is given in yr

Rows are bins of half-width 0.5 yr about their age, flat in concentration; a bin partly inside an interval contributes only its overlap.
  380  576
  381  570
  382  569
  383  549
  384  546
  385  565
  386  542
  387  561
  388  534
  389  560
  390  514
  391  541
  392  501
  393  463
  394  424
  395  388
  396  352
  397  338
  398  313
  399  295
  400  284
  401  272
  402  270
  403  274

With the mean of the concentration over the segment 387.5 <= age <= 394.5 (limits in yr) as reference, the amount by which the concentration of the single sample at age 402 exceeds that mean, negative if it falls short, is -235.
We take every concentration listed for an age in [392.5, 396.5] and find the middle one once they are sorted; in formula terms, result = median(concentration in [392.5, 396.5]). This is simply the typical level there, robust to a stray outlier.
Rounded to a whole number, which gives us 406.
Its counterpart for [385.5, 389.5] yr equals 551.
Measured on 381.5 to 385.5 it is 557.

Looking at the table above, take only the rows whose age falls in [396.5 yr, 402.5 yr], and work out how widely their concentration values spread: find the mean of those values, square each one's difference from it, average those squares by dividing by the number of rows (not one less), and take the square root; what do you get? 24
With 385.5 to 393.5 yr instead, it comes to 31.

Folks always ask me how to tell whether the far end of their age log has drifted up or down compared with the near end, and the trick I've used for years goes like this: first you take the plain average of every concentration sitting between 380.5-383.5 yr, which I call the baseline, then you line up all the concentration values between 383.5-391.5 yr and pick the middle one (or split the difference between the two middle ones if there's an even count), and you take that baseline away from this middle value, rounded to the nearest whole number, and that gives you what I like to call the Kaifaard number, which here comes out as -19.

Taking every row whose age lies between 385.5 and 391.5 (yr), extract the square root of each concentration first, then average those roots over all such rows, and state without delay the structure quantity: 23.3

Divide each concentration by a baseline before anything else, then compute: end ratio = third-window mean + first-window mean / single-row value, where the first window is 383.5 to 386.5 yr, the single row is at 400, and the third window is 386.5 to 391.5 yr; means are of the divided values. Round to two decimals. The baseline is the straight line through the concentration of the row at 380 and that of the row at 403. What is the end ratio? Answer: 2.38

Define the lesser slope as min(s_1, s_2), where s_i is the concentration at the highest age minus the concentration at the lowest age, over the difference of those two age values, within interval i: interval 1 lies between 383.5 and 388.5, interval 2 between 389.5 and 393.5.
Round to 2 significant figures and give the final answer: -17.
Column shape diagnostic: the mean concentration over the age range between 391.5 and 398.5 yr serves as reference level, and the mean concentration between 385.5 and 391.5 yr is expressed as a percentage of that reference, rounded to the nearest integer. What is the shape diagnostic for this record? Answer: 137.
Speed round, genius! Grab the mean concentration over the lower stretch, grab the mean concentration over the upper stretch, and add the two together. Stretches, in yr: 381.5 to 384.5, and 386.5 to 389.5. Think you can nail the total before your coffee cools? 1106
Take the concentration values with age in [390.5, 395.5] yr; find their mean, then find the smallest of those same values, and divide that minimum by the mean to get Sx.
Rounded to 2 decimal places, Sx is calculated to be 0.84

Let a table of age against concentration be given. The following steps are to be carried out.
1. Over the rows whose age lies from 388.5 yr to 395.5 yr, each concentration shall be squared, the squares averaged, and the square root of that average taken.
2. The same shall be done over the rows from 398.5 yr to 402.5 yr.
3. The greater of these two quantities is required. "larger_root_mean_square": 488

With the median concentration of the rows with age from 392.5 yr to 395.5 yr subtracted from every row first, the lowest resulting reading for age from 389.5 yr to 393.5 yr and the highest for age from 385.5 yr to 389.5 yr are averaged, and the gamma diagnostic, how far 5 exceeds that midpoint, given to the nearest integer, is -83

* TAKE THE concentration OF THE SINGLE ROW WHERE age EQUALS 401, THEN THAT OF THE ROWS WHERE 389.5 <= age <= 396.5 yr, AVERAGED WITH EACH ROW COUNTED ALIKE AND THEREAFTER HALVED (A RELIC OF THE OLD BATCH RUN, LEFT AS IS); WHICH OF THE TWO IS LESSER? 227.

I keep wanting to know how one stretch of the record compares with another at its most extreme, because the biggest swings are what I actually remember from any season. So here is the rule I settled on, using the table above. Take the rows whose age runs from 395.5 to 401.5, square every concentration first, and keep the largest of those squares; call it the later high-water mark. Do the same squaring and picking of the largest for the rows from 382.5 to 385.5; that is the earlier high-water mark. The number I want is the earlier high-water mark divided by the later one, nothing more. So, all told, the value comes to 2.6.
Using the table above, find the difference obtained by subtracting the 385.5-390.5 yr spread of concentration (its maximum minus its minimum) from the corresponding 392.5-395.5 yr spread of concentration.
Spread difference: 28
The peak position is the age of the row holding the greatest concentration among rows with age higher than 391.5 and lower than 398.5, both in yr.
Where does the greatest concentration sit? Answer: 392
